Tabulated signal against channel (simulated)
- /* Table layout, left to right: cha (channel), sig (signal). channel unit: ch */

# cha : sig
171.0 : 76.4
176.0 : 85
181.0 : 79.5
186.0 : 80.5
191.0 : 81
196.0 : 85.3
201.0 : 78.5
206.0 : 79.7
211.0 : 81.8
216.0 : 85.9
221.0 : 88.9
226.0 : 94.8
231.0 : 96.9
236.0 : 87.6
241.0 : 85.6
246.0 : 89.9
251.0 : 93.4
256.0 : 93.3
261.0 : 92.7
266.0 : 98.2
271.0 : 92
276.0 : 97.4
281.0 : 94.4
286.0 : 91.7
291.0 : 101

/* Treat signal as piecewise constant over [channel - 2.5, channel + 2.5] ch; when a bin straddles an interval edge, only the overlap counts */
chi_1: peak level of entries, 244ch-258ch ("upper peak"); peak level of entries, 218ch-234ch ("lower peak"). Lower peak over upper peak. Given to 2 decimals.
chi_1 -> 1.04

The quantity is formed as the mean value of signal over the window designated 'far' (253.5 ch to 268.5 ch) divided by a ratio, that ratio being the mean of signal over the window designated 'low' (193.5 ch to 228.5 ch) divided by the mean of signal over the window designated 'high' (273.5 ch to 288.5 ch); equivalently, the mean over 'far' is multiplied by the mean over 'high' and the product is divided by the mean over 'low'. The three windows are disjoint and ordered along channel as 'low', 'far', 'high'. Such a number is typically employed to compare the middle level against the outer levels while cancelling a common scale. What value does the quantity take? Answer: 105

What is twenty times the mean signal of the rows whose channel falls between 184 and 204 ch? 1626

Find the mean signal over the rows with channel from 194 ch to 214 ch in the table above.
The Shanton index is 81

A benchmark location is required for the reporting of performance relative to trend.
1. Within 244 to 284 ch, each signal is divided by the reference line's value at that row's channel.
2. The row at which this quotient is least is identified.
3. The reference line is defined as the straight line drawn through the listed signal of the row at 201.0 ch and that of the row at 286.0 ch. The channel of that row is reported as 271.0 ch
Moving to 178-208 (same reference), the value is 201.0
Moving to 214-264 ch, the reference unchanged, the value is 241.0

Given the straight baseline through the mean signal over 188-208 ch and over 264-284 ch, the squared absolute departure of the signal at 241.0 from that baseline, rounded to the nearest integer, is 13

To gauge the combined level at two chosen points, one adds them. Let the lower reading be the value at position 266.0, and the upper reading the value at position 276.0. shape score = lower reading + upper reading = 196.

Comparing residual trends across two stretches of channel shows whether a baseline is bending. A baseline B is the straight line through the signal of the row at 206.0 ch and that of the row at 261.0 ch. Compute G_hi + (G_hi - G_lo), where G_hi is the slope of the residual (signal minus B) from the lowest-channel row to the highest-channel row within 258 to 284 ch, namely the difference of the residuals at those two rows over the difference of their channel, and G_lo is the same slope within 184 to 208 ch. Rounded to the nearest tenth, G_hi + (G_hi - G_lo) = 0.0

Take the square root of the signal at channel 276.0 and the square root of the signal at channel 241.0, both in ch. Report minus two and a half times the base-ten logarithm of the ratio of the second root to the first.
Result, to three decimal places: 0.070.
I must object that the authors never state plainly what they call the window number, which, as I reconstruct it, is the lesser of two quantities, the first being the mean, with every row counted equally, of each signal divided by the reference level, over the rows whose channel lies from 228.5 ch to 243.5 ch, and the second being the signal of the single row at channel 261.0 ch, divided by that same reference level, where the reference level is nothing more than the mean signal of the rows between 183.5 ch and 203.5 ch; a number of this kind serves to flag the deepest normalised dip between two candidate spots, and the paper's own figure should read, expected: 1.11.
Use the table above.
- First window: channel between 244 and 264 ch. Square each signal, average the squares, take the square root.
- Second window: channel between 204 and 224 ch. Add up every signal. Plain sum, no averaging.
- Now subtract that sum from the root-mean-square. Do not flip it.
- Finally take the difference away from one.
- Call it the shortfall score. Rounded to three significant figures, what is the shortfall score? 245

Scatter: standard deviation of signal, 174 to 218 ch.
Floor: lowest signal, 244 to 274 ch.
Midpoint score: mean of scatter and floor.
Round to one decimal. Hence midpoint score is 46.3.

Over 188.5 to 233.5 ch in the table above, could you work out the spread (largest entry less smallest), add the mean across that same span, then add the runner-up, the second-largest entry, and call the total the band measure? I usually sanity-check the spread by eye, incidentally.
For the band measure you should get 199.1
